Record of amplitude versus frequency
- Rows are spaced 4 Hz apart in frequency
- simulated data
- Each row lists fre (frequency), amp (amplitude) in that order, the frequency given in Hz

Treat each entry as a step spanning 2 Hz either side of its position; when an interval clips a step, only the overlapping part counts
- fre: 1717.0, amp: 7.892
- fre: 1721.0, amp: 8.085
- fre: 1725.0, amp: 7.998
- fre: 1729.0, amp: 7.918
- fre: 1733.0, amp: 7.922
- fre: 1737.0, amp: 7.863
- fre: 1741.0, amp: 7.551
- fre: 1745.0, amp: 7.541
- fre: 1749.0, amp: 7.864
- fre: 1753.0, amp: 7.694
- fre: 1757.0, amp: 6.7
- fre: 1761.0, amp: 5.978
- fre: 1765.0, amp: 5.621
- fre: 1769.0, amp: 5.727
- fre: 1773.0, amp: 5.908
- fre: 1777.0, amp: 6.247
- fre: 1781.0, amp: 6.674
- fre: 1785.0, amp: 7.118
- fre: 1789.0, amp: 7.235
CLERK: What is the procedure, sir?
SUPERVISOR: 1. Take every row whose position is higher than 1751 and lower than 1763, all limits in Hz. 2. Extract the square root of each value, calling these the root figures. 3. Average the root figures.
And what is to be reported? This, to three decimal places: 2.602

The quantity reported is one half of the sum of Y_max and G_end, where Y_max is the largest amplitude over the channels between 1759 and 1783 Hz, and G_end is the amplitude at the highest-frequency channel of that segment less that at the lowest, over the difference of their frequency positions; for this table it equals 3.35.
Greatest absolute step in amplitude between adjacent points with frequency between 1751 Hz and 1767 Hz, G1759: 0.99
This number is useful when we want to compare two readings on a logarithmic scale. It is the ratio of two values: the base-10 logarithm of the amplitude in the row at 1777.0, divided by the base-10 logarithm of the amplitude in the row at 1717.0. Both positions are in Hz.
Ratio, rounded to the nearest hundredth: 0.89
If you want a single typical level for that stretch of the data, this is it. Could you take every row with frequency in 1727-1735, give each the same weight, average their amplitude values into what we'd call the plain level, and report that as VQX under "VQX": 7.92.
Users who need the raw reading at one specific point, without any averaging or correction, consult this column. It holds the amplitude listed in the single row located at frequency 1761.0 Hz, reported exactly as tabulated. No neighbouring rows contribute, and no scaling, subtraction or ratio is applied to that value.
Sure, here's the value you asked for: 5.978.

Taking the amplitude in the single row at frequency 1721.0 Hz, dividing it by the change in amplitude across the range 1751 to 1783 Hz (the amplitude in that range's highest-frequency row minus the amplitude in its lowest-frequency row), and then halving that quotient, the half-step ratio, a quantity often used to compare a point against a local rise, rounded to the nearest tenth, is -4.0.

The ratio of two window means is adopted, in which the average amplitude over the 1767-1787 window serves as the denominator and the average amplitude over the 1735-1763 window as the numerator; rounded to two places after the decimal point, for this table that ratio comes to 1.15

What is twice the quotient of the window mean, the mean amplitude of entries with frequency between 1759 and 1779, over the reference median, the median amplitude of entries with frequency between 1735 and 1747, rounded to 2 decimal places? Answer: 1.56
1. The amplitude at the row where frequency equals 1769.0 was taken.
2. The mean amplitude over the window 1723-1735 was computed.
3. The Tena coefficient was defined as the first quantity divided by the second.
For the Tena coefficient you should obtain 0.72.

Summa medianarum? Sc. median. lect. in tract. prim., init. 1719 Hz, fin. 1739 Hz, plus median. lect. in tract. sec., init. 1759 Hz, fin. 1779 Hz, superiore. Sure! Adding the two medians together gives 13.8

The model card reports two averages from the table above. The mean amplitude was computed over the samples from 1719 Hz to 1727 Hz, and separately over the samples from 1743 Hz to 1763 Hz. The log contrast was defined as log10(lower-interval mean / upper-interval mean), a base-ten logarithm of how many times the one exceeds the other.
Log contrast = 0.051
